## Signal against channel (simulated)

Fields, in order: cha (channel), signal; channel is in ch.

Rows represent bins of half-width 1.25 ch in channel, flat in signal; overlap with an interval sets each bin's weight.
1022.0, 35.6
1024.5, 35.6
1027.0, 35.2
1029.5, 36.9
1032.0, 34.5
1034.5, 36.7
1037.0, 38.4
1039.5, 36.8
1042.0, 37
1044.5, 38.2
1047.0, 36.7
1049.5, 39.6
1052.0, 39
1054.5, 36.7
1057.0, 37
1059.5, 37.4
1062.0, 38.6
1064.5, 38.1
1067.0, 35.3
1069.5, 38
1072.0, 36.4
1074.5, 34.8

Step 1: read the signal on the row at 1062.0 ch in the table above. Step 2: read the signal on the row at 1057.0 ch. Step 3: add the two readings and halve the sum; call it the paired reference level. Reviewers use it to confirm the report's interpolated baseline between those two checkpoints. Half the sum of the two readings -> 37.8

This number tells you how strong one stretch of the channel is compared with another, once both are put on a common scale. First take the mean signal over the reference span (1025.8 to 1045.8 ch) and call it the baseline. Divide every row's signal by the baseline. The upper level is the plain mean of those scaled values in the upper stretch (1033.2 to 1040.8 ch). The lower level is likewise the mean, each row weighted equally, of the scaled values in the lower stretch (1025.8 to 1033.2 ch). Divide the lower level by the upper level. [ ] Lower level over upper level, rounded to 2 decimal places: 0.95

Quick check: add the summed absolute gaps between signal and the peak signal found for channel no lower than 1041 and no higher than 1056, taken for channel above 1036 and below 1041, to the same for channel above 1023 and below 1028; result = 12.4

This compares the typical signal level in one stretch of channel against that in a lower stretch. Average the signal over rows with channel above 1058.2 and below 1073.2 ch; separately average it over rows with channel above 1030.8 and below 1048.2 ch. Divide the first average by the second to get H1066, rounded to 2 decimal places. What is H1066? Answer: 1.01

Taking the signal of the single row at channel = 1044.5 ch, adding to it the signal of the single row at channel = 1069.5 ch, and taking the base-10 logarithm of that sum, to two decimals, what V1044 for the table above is 1.88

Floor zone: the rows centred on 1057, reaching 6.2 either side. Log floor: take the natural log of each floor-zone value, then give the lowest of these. 3.60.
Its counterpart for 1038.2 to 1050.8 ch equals 3.60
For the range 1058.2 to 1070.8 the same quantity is 3.56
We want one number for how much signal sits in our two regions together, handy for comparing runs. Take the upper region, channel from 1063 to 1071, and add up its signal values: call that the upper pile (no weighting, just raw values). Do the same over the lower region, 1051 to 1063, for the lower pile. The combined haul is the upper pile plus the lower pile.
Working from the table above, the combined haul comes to 300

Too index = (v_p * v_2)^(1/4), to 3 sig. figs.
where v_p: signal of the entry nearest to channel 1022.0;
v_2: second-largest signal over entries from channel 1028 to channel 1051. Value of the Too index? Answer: 6.08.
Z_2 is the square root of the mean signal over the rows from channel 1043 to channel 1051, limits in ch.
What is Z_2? 6.18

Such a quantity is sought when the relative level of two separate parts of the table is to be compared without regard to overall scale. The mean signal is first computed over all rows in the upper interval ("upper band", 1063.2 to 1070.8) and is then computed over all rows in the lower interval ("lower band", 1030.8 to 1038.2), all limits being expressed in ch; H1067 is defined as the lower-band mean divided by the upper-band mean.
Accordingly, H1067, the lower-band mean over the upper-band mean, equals 0.98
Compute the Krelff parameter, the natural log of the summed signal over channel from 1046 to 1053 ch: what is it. 4.75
